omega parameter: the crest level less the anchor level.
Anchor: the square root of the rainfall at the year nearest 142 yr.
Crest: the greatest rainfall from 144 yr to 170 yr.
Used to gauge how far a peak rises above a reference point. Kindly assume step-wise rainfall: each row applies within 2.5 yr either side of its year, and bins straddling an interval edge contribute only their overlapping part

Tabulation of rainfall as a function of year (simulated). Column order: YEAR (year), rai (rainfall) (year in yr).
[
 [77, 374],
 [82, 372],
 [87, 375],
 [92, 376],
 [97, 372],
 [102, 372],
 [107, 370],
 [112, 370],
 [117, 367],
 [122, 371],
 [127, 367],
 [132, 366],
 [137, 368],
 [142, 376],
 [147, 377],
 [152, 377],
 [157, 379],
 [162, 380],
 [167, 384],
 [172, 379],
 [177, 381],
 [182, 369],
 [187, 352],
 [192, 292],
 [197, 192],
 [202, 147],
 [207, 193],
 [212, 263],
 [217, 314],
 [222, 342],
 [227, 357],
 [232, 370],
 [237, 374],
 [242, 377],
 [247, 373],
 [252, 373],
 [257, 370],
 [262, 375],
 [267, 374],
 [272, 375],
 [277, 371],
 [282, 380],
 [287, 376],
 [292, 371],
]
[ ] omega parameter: 365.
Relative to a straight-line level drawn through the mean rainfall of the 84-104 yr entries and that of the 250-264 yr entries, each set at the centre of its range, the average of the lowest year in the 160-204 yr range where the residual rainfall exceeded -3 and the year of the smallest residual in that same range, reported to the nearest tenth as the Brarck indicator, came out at 182.0 yr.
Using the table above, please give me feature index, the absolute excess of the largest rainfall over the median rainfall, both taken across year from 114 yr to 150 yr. 9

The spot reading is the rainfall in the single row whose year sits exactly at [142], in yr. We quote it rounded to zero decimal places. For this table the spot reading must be 376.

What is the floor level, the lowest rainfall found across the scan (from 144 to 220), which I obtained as 147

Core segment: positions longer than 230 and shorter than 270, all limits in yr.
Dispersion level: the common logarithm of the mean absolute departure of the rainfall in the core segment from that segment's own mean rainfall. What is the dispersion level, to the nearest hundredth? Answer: 0.24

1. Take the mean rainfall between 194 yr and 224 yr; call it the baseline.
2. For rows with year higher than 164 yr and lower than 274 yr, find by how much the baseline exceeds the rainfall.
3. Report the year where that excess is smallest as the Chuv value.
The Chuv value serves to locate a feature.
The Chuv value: 167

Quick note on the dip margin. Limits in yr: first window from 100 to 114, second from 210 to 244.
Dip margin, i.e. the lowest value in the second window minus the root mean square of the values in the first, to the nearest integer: -108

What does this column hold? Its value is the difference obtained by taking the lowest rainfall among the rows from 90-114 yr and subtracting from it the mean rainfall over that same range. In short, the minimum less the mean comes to -2.0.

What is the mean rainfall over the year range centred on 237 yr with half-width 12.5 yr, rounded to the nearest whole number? 370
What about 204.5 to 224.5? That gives 278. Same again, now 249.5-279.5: 373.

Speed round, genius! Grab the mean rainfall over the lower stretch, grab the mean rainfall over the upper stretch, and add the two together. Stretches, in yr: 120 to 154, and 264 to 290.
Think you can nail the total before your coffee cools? 747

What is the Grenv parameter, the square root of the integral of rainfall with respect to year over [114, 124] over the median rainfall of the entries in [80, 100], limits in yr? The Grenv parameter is 3.1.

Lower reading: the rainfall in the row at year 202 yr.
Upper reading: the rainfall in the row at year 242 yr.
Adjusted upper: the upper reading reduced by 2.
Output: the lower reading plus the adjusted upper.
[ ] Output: 522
